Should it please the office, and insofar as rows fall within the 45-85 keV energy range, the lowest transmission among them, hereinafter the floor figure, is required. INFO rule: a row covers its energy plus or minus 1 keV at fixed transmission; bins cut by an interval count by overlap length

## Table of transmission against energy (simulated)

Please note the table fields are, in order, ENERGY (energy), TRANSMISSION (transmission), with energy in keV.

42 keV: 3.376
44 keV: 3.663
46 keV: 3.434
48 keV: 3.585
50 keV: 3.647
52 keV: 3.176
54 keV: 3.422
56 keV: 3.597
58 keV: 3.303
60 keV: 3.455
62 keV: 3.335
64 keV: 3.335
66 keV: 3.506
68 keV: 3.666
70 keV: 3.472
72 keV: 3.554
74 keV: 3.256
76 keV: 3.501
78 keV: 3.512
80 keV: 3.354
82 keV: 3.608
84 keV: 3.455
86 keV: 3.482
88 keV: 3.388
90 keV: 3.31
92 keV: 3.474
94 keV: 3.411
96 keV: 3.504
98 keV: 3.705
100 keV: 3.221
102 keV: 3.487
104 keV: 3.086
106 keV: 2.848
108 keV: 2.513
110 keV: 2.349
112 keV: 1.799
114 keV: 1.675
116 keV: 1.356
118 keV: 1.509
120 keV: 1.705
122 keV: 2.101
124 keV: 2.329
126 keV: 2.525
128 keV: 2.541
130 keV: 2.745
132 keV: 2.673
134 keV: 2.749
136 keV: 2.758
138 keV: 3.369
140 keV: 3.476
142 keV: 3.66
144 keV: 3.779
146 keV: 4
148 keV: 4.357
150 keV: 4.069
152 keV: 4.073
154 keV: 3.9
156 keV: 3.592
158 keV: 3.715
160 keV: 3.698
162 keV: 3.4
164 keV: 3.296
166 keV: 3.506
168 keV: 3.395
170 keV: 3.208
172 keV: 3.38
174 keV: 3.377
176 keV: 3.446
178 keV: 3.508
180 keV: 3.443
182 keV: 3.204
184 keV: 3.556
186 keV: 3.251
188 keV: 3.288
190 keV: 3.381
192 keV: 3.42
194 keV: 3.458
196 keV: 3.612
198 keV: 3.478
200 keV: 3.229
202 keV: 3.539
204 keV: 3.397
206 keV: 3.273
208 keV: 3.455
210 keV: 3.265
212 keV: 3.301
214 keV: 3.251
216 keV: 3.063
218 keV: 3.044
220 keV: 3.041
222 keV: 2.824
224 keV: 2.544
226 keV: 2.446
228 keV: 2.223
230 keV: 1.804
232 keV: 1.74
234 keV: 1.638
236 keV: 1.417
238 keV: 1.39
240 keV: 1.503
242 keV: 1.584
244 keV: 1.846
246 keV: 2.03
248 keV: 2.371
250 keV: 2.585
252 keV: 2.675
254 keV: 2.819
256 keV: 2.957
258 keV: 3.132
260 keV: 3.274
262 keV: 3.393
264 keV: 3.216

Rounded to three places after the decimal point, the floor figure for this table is 3.176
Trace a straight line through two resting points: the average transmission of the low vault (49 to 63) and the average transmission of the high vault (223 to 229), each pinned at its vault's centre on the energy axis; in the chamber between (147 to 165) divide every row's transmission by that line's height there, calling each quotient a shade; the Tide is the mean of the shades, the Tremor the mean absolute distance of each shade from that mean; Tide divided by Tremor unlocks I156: 16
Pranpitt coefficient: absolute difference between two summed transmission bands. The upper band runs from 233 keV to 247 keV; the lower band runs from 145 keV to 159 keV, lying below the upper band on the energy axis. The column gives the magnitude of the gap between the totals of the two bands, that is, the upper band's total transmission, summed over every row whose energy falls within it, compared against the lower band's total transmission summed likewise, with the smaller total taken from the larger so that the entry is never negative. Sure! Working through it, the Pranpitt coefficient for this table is 16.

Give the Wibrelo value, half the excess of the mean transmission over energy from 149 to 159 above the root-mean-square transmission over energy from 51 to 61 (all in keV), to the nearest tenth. 0.2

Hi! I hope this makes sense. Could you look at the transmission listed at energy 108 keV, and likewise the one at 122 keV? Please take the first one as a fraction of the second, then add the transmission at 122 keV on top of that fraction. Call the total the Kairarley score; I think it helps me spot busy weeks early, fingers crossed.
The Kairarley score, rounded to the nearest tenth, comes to 3.3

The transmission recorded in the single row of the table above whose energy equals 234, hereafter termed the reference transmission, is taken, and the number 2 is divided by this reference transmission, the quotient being 1.22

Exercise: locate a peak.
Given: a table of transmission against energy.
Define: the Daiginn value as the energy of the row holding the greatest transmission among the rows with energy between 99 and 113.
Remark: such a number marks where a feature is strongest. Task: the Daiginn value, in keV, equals 102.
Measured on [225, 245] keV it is 226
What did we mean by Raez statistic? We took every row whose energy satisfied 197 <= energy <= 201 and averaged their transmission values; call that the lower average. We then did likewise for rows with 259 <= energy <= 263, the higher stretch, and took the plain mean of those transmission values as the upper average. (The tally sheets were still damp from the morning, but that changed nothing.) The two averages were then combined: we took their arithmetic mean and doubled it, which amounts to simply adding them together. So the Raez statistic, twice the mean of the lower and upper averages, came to 6.7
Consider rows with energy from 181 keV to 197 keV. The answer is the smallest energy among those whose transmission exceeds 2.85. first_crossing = 182 keV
